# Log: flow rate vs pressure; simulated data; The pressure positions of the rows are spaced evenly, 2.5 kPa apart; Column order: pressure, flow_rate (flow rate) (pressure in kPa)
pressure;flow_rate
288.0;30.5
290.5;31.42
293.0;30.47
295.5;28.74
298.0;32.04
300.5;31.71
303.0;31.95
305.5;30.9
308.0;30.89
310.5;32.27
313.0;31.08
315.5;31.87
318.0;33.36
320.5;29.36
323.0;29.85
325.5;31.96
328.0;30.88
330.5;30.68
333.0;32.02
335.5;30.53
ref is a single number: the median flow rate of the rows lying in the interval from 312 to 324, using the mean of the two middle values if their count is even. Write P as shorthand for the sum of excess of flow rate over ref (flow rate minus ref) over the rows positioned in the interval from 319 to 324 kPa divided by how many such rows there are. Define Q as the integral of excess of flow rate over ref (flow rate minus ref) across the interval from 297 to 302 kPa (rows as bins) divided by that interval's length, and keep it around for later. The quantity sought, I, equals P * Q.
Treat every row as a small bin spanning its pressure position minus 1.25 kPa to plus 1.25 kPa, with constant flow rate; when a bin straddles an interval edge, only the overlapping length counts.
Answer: -1.2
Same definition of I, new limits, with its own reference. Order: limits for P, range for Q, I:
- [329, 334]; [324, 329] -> 0.1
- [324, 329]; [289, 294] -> 0.0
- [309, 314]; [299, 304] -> 0.4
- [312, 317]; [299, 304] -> 0.3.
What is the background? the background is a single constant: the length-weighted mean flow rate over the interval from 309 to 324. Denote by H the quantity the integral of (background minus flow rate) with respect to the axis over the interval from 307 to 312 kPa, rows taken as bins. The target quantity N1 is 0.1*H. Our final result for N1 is -0.14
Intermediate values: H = -1.4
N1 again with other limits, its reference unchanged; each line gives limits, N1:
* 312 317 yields -0.14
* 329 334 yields 0.01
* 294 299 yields 0.50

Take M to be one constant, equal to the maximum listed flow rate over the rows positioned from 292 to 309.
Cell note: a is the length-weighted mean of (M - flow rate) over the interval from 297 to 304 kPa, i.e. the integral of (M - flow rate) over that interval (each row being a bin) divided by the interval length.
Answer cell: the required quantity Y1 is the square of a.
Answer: 0.0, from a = 0.1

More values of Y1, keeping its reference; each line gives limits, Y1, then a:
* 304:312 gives 0.5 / 0.7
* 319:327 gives 2.4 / 1.5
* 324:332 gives 0.8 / 0.9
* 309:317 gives 0.1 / 0.3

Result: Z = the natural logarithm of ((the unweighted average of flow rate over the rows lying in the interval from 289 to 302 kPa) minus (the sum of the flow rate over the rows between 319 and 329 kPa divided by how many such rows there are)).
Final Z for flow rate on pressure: -1.01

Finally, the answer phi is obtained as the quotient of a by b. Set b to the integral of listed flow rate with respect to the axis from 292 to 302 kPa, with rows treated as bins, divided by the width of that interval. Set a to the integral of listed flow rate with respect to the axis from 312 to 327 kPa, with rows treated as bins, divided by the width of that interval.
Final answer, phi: 1.02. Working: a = 31.24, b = 30.8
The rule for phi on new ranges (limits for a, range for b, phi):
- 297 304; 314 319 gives 0.98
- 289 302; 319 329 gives 1.01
